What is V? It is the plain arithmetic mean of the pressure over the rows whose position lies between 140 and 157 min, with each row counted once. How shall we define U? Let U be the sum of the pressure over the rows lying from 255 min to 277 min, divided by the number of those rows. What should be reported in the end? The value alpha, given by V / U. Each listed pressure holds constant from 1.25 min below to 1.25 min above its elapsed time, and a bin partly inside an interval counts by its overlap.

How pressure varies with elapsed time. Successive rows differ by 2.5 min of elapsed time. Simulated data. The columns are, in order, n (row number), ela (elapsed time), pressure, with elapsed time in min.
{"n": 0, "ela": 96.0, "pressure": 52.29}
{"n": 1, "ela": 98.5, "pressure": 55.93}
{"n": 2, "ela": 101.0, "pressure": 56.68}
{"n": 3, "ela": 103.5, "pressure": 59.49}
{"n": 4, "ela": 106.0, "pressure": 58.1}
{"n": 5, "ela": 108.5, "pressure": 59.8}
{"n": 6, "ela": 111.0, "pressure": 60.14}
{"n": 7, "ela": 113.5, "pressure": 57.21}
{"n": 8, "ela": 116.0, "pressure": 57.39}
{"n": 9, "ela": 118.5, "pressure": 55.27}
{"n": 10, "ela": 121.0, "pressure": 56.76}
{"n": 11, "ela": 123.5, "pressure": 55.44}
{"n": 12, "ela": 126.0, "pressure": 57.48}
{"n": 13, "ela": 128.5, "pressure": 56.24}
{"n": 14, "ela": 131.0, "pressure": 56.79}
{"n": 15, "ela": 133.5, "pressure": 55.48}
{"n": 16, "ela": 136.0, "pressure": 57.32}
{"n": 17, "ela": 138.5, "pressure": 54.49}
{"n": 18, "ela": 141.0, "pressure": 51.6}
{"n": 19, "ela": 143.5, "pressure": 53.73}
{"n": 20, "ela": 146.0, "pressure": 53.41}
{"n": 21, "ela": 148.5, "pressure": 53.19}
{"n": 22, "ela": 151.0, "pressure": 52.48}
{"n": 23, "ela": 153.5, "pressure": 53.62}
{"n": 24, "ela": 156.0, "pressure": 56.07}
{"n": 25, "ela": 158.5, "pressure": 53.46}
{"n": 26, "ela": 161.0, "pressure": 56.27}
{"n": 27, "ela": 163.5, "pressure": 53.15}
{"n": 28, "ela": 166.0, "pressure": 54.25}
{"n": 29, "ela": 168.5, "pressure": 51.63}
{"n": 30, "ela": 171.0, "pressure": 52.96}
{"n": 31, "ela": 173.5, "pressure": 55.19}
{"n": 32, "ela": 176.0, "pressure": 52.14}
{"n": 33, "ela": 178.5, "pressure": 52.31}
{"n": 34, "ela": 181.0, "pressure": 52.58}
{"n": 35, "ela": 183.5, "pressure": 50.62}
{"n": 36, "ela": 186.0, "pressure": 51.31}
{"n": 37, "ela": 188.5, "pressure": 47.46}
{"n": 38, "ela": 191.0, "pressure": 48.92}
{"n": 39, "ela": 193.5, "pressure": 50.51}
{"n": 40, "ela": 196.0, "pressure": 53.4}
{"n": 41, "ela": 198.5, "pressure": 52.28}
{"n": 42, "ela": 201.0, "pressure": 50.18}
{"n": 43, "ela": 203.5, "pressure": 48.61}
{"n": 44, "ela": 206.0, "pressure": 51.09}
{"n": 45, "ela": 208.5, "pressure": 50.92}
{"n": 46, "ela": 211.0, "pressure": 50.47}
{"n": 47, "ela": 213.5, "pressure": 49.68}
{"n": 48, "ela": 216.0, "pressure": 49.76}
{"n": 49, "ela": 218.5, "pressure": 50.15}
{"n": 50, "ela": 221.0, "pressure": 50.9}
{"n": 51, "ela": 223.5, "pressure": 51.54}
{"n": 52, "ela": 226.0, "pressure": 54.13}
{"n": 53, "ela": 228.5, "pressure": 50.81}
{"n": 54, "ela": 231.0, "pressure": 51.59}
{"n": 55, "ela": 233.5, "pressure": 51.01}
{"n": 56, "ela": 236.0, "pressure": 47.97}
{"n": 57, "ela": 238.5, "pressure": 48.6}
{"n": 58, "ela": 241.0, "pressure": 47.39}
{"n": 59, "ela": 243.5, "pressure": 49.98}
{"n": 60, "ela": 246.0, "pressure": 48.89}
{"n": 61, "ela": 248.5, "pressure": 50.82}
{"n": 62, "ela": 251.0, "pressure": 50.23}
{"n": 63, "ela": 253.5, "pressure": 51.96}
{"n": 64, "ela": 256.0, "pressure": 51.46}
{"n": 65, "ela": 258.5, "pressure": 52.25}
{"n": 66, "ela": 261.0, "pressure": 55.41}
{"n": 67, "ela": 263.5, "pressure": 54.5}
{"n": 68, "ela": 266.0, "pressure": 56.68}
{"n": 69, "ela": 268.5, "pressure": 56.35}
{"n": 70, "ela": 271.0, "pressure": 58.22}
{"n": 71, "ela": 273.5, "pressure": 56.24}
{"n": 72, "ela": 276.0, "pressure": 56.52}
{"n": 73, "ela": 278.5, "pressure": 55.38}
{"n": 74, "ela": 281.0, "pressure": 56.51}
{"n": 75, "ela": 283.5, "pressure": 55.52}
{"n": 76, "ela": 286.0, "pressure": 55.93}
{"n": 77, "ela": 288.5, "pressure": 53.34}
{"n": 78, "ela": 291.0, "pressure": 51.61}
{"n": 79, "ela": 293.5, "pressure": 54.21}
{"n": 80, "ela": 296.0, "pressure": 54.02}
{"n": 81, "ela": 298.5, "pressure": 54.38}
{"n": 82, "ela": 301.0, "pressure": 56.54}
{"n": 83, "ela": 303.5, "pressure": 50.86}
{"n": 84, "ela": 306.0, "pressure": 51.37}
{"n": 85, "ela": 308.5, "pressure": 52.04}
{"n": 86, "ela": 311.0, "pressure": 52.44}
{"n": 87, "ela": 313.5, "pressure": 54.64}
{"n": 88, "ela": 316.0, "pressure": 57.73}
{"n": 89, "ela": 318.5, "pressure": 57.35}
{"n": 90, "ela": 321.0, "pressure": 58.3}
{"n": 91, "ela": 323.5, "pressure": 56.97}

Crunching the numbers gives 0.97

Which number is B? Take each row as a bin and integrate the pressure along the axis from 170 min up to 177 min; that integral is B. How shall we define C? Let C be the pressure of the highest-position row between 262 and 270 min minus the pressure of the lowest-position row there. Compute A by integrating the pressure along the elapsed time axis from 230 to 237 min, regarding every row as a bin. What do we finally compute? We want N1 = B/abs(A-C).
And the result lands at 1.07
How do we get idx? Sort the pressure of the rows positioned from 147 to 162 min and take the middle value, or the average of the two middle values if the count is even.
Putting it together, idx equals 54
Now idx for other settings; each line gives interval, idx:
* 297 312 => 52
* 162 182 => 53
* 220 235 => 51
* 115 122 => 57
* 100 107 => 58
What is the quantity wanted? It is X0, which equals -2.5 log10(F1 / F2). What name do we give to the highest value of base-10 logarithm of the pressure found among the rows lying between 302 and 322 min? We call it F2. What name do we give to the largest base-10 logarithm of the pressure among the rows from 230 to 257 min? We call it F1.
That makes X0 0.031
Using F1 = 1.72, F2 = 1.77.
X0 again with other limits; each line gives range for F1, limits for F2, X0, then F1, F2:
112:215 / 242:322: 0.004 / 1.76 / 1.77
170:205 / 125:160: 0.011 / 1.74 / 1.76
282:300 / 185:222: -0.013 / 1.75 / 1.73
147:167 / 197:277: 0.009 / 1.75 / 1.77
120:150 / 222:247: -0.016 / 1.76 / 1.73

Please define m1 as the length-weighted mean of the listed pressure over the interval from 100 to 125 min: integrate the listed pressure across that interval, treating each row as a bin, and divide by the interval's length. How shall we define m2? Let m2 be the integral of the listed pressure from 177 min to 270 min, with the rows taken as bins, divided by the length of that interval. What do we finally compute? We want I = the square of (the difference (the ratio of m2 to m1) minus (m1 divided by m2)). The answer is 0.057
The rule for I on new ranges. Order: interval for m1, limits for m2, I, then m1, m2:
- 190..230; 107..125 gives 0.060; 50.9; 57.4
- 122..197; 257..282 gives 0.007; 53.5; 55.8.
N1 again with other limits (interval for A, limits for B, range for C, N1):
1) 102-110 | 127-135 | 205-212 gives 0.95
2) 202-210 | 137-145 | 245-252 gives 1.07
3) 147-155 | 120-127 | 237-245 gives 0.93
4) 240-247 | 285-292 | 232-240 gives 1.09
